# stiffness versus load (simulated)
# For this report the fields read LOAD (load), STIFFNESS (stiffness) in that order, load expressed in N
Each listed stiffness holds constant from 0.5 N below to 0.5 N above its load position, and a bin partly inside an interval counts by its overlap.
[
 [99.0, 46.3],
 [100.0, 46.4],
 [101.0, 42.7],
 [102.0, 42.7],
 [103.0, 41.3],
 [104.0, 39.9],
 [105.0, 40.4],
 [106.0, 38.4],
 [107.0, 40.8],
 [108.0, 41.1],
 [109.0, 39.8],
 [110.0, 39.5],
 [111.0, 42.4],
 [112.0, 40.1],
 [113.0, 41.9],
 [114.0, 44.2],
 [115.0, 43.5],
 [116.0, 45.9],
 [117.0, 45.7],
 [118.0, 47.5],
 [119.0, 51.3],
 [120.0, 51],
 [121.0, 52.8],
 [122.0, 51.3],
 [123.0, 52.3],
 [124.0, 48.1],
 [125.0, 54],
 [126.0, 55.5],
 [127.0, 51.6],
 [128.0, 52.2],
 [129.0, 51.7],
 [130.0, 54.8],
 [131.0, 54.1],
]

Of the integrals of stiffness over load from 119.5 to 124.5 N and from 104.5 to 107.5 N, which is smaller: 120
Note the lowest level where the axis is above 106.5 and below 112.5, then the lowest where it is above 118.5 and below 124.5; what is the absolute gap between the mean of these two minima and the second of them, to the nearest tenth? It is 4.3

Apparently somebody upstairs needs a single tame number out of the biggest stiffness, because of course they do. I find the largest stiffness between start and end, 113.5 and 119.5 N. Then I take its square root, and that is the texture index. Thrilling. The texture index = 7.2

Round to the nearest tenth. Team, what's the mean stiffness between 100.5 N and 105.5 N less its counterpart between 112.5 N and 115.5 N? -1.8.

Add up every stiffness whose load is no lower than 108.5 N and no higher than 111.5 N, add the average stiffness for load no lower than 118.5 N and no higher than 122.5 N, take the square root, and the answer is 13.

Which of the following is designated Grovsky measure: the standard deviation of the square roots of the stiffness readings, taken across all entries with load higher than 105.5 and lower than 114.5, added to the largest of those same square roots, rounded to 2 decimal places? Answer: 6.78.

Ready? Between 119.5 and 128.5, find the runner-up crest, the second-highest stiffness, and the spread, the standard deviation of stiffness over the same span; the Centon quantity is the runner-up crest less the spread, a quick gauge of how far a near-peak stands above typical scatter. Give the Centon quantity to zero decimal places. 52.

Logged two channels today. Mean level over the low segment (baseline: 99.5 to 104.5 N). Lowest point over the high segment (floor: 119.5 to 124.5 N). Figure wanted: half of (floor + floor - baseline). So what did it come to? 26.8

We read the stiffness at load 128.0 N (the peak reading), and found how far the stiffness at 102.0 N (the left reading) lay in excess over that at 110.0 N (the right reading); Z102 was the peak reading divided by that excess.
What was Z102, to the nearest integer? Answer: 16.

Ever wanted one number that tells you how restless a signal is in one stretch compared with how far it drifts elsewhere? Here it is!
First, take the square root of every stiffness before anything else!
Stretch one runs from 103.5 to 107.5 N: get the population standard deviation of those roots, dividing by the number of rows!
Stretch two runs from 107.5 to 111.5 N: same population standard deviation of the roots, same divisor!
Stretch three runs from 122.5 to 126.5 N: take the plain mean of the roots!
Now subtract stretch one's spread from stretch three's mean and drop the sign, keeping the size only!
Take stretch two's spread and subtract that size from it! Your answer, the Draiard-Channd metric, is -7.08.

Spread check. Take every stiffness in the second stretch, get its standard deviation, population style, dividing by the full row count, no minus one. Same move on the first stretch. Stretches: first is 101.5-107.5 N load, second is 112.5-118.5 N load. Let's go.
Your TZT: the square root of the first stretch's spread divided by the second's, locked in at 0.85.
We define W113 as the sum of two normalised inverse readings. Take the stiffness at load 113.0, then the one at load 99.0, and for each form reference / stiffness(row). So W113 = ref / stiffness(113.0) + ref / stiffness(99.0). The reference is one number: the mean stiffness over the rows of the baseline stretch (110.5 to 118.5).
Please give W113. 2.00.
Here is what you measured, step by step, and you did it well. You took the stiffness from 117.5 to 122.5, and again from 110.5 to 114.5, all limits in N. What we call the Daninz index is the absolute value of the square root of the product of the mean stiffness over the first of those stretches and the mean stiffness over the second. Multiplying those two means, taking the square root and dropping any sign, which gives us 46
